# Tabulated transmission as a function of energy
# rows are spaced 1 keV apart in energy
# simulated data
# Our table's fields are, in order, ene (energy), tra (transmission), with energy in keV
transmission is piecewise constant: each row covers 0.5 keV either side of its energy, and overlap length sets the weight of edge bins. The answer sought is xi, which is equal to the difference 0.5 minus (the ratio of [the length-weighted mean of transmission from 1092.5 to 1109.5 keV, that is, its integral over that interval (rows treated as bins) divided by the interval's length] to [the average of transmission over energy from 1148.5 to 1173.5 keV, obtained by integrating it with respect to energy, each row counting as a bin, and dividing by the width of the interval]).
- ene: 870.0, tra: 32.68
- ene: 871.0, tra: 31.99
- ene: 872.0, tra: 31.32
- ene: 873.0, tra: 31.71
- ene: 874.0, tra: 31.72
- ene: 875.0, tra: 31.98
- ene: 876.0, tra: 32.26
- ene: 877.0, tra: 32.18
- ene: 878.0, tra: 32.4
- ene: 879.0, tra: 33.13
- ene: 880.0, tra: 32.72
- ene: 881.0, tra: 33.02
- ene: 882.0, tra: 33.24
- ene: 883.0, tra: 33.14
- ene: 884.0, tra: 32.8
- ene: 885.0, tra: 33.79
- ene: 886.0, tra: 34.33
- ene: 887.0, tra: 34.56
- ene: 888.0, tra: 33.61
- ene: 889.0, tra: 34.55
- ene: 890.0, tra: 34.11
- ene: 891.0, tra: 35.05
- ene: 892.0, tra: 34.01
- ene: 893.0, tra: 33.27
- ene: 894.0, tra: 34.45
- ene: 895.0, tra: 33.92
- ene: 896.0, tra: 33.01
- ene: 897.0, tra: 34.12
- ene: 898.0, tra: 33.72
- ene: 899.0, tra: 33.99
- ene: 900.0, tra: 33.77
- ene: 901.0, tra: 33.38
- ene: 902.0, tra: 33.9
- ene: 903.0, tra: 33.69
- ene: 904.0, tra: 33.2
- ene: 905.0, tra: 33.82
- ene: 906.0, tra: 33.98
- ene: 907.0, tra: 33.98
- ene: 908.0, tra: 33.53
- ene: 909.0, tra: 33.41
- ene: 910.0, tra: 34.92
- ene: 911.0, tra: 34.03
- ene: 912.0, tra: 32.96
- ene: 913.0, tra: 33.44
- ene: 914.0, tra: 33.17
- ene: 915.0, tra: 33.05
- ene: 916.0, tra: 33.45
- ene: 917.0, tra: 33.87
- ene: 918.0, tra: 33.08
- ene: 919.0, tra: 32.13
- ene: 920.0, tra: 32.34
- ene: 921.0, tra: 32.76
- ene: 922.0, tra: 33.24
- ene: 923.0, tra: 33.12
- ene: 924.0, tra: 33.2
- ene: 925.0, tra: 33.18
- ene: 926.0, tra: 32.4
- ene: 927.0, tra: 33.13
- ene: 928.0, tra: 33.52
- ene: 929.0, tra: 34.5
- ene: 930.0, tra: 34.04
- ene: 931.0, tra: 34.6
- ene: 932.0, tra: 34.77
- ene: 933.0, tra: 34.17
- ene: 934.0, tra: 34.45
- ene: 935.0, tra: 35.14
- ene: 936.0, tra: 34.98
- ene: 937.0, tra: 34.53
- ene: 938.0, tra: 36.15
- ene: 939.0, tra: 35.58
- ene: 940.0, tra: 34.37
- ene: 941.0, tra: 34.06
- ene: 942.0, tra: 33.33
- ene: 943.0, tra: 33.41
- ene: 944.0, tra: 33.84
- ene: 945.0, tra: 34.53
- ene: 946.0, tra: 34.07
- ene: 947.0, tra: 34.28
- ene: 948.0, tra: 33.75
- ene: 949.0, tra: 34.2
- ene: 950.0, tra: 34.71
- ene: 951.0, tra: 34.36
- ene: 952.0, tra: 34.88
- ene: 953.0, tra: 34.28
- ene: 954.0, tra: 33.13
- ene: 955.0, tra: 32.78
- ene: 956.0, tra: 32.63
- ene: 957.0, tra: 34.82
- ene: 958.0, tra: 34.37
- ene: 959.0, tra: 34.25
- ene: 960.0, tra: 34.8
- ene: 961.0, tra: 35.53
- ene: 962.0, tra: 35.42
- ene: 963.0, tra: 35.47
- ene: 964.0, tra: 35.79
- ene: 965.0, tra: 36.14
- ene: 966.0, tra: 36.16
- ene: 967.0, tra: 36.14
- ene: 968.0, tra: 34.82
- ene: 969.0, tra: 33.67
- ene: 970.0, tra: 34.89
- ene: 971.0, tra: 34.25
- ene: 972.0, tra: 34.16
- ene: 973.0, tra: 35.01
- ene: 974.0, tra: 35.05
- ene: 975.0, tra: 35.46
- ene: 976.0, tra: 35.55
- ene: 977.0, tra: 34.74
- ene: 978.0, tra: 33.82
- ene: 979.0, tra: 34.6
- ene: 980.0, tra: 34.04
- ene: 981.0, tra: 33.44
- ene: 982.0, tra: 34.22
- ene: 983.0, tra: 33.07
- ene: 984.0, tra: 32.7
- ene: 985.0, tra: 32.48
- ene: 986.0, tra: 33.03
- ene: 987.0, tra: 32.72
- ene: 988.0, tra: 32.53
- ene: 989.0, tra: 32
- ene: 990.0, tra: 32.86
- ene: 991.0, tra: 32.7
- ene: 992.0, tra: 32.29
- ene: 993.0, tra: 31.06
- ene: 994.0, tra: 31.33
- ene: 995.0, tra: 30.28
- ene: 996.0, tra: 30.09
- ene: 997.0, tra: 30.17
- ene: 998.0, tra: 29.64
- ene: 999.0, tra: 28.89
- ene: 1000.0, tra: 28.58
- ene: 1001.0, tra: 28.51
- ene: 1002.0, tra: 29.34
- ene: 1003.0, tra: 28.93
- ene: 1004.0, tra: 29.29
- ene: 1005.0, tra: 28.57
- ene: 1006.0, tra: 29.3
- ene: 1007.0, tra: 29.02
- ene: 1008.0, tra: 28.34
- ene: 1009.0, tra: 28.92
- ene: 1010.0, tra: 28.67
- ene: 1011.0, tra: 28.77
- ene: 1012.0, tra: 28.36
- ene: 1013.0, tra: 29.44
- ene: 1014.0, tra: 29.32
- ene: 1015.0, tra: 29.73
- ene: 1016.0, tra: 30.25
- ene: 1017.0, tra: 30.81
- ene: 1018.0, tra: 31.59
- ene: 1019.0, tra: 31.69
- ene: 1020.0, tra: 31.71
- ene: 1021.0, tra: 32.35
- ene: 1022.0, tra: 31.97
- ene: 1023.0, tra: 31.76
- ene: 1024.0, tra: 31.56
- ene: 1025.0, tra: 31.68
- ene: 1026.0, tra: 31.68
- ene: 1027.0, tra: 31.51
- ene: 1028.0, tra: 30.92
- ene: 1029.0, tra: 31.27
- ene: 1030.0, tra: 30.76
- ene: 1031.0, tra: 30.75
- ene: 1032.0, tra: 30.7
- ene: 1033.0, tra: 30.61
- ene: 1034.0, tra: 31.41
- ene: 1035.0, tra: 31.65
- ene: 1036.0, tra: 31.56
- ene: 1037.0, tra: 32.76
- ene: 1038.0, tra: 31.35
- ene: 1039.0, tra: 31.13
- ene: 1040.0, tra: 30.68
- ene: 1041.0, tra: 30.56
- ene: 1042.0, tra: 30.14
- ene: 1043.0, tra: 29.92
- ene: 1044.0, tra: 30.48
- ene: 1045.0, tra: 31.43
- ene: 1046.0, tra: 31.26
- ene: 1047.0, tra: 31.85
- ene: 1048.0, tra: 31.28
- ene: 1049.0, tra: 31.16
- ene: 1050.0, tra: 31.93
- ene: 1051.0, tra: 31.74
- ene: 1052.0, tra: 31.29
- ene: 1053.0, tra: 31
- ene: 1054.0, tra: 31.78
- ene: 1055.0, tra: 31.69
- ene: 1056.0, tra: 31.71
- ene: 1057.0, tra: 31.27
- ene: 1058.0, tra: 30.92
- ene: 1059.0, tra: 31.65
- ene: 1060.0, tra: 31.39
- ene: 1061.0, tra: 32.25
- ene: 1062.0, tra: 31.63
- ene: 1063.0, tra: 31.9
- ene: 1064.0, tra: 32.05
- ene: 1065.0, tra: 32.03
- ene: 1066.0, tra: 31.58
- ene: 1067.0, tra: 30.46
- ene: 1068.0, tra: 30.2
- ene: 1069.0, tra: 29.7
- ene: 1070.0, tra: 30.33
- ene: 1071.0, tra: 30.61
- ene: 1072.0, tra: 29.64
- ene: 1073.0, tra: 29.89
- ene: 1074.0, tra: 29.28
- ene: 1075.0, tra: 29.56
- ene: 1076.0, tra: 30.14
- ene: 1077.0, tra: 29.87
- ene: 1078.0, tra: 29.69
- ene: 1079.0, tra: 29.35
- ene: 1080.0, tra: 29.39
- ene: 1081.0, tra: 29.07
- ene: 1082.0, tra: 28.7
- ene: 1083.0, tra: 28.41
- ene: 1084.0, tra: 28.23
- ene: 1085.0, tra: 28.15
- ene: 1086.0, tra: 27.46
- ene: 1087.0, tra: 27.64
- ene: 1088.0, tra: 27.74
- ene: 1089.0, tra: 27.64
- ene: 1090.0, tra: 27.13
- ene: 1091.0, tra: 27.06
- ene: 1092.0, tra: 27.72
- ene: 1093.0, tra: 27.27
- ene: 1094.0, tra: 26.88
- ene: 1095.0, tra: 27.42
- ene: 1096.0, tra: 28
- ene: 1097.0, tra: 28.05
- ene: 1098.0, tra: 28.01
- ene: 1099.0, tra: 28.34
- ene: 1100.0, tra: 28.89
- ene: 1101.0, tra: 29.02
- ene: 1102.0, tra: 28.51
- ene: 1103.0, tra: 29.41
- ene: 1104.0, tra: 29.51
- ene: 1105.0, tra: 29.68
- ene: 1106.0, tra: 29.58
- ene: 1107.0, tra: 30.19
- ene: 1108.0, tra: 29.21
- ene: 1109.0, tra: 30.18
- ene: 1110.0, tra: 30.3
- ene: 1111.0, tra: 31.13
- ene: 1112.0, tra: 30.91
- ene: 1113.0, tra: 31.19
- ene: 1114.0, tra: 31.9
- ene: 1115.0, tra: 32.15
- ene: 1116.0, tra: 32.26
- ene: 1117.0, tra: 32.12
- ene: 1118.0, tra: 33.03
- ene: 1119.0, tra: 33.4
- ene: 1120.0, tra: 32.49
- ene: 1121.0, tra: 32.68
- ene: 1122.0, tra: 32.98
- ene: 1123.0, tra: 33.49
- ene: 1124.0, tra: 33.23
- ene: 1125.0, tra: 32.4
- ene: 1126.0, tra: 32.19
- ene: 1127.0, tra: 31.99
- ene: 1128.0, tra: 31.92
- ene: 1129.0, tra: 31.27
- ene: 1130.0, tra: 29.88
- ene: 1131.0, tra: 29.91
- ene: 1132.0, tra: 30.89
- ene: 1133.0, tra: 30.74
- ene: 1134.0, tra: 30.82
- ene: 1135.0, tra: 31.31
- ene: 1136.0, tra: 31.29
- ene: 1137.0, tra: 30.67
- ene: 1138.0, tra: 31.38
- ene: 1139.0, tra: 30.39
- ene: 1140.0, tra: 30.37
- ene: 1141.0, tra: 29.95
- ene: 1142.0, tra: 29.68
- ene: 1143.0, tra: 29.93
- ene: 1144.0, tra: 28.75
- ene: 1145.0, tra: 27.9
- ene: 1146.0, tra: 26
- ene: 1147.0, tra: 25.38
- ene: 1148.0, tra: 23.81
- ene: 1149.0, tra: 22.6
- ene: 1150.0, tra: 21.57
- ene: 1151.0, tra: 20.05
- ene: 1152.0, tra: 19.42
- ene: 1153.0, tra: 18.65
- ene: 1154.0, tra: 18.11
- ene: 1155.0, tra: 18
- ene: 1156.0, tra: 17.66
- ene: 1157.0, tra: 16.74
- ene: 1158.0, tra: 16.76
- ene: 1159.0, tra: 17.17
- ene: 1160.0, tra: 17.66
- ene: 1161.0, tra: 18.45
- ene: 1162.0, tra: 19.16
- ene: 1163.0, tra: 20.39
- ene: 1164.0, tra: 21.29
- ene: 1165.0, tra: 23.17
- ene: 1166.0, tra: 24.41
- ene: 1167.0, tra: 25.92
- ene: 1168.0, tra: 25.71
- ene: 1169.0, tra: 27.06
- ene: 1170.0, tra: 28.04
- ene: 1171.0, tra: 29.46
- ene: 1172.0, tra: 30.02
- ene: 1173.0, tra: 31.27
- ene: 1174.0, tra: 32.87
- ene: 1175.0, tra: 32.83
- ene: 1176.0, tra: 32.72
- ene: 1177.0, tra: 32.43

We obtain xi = -0.81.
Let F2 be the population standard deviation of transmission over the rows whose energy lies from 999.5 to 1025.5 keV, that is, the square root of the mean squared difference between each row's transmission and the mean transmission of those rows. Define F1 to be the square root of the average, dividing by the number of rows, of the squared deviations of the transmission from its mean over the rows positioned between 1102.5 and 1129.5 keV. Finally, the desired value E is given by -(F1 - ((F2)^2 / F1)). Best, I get 0.1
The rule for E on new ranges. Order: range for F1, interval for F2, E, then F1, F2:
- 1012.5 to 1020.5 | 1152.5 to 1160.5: -0.5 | 1.0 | 0.63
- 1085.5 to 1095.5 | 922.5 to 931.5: 1.3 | 0.3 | 0.68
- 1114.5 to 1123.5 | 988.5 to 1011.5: 3.6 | 0.5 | 1.41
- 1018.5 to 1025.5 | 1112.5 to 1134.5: 4.0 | 0.2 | 1.02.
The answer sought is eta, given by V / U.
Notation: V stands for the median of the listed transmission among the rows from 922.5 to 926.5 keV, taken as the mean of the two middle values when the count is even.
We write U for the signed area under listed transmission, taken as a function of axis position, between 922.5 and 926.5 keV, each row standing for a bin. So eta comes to 0.251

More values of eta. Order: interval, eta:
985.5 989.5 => 0.250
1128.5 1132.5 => 0.249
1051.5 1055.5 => 0.250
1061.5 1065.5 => 0.250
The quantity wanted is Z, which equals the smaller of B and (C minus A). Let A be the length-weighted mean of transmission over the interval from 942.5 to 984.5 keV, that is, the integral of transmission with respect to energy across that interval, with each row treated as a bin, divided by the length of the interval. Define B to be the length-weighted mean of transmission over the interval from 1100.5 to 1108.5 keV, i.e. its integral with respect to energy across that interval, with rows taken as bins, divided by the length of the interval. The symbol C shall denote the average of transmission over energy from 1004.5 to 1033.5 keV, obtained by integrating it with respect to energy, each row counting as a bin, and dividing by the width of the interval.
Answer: -4.0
